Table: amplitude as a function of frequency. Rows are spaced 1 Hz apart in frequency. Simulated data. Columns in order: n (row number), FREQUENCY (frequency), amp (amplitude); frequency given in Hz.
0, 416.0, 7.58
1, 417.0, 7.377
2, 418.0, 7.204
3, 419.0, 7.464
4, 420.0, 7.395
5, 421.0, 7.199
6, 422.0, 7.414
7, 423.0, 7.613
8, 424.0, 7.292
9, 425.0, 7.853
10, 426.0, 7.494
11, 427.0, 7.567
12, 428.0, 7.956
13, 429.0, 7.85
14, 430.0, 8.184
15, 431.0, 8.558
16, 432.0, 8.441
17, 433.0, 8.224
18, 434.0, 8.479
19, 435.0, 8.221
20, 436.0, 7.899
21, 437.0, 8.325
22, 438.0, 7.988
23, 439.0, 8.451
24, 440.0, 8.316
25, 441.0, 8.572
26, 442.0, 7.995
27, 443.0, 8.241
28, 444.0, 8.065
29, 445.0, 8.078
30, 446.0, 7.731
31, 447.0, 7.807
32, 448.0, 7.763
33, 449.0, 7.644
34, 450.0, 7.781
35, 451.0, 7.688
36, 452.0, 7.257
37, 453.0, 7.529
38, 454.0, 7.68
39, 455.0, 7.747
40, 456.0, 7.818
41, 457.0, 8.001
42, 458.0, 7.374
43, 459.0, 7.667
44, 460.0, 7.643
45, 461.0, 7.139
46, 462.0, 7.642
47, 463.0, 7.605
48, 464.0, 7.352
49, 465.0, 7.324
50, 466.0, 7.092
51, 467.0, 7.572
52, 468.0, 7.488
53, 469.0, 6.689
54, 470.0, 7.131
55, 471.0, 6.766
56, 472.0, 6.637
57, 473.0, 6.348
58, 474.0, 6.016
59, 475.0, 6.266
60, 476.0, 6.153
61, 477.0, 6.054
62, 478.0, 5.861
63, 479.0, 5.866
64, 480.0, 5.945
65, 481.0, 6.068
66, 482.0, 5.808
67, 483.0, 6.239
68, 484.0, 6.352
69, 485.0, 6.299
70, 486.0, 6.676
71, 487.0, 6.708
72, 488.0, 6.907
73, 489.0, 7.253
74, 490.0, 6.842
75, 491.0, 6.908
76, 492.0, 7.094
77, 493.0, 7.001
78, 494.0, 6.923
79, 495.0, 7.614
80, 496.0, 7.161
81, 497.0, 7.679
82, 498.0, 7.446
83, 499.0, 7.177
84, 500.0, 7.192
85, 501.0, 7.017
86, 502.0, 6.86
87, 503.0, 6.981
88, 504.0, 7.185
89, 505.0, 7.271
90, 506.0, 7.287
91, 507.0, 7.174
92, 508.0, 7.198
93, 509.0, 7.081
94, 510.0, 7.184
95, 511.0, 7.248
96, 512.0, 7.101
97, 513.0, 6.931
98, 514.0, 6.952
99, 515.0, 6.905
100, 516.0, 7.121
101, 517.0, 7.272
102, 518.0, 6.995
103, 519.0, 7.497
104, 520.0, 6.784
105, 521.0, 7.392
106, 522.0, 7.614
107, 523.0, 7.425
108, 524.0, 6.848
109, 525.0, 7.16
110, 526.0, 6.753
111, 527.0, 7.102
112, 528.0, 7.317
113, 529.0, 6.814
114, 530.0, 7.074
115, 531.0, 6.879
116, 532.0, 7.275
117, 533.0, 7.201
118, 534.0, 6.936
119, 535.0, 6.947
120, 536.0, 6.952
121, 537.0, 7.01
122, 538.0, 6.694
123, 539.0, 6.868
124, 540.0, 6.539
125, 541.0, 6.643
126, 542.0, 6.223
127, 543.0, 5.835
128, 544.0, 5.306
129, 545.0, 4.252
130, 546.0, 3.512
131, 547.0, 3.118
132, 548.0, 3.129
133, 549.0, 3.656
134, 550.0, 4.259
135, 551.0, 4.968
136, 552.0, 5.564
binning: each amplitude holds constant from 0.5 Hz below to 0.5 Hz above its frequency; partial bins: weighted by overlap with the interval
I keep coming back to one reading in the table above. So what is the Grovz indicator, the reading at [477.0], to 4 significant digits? 6.054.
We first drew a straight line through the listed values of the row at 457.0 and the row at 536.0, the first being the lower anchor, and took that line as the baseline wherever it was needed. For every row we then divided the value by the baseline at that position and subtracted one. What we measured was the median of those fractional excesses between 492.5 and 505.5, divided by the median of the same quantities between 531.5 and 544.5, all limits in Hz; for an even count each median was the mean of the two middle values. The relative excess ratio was 5.6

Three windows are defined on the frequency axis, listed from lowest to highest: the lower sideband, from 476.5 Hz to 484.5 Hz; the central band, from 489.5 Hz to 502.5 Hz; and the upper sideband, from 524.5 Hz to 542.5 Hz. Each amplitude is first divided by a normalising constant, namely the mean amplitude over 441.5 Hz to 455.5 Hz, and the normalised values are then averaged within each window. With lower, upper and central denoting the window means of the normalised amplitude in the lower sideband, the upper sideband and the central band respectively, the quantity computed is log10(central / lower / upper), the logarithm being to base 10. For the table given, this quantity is 0.13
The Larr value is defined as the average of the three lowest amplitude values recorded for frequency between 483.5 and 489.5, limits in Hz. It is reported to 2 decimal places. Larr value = 6.44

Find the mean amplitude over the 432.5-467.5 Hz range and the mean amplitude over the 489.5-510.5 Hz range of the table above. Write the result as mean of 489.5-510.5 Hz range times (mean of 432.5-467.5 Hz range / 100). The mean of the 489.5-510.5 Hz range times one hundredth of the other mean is 0.560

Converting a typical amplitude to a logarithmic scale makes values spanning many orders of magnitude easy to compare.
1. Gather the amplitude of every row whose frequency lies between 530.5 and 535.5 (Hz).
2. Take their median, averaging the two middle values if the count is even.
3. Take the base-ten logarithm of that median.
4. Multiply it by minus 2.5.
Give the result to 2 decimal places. -2.10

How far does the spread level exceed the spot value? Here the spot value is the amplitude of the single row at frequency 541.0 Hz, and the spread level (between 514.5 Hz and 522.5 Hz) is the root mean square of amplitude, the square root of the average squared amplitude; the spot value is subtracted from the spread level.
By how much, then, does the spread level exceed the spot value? 0.6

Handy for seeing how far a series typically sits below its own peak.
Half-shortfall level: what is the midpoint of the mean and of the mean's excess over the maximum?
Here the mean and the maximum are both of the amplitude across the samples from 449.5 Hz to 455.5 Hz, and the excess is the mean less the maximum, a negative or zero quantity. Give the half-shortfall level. 3.7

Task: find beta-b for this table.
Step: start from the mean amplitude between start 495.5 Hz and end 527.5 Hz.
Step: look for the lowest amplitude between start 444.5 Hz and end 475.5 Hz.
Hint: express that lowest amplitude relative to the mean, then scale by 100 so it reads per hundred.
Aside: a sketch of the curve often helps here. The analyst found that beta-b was 84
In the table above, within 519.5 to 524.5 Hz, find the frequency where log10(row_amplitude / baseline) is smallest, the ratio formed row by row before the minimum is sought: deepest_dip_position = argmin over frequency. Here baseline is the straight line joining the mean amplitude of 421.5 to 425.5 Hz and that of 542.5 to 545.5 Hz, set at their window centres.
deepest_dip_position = 520.0 Hz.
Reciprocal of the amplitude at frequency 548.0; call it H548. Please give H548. 0.320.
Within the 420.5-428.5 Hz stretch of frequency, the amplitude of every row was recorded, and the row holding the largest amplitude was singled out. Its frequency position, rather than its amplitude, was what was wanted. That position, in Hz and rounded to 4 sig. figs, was 428.0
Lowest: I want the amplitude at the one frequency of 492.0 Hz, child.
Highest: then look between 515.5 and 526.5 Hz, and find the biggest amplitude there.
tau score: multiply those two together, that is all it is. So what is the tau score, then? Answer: 54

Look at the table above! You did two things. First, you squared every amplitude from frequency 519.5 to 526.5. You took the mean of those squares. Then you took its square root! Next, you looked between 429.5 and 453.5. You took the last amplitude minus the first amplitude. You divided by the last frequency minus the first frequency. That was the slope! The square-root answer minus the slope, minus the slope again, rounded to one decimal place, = 7.2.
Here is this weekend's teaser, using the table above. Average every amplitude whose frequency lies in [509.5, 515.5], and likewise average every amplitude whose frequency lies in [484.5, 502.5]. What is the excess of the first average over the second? 0.0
